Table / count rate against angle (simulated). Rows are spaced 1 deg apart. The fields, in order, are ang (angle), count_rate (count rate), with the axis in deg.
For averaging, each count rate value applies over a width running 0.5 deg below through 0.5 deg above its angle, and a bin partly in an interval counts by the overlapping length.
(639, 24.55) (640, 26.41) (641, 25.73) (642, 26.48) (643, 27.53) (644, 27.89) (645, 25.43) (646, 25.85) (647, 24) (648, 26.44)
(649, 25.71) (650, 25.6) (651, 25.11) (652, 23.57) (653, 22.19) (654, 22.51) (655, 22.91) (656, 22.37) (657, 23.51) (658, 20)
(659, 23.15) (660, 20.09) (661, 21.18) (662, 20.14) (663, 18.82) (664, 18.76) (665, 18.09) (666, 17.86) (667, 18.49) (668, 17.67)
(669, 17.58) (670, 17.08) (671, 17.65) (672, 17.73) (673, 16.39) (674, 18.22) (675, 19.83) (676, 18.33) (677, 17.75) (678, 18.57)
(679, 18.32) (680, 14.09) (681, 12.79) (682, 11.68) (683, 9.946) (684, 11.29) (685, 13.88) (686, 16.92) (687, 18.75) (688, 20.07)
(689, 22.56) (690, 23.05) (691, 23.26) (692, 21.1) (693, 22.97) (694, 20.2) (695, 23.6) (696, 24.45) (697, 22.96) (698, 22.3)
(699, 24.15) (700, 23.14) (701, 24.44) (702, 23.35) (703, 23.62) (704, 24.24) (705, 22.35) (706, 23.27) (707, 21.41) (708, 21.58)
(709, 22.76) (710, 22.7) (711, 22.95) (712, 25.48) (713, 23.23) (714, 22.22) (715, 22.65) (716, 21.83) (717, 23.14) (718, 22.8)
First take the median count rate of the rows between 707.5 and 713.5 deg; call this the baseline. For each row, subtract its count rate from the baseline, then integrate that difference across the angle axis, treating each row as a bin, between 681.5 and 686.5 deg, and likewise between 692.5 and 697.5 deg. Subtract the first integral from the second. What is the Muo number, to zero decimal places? -50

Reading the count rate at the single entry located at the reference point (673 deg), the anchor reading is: 16.39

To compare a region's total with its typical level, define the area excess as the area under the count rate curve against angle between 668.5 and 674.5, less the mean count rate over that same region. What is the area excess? 87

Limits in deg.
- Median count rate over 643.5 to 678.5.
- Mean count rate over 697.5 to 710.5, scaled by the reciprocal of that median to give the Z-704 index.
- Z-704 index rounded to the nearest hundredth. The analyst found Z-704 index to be 1.15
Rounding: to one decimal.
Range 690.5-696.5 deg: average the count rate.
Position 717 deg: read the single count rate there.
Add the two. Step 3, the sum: 45.7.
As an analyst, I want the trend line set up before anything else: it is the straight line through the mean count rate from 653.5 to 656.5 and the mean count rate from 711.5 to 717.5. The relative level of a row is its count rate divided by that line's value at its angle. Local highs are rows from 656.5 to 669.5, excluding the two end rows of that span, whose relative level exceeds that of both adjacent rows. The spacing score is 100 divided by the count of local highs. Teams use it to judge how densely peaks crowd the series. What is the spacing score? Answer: 33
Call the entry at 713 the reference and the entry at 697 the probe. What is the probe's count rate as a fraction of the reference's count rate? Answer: 1.0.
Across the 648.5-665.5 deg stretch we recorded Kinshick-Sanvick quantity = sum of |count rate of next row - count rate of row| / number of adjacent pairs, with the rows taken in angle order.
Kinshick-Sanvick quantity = 1.24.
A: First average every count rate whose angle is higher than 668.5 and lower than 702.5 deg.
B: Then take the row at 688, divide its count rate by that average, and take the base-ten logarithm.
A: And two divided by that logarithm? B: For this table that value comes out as 90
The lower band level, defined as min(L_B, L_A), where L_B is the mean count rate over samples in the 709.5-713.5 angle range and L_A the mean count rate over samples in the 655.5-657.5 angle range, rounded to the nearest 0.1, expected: 22.9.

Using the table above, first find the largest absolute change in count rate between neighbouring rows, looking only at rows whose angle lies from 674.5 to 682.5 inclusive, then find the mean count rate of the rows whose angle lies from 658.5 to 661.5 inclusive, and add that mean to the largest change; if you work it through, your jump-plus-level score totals 25.7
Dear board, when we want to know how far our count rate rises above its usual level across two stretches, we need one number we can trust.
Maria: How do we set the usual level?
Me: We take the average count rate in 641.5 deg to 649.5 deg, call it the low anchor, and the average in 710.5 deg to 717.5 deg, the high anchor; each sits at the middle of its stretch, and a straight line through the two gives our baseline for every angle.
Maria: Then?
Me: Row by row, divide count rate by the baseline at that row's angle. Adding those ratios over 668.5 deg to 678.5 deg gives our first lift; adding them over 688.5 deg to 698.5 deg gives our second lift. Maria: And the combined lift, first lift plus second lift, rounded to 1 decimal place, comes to 16.6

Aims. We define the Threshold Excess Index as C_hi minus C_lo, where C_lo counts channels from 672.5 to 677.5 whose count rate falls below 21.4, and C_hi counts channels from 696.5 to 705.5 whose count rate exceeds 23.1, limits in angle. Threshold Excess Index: 1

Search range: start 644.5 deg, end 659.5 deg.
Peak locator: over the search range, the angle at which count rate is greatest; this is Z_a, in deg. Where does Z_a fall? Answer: 648 deg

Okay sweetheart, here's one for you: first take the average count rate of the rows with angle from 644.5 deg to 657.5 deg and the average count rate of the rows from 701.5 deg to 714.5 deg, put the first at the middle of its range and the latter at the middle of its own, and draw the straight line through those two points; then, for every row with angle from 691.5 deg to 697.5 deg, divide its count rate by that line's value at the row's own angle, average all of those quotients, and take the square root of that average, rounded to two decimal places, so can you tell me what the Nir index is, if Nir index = 0.98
